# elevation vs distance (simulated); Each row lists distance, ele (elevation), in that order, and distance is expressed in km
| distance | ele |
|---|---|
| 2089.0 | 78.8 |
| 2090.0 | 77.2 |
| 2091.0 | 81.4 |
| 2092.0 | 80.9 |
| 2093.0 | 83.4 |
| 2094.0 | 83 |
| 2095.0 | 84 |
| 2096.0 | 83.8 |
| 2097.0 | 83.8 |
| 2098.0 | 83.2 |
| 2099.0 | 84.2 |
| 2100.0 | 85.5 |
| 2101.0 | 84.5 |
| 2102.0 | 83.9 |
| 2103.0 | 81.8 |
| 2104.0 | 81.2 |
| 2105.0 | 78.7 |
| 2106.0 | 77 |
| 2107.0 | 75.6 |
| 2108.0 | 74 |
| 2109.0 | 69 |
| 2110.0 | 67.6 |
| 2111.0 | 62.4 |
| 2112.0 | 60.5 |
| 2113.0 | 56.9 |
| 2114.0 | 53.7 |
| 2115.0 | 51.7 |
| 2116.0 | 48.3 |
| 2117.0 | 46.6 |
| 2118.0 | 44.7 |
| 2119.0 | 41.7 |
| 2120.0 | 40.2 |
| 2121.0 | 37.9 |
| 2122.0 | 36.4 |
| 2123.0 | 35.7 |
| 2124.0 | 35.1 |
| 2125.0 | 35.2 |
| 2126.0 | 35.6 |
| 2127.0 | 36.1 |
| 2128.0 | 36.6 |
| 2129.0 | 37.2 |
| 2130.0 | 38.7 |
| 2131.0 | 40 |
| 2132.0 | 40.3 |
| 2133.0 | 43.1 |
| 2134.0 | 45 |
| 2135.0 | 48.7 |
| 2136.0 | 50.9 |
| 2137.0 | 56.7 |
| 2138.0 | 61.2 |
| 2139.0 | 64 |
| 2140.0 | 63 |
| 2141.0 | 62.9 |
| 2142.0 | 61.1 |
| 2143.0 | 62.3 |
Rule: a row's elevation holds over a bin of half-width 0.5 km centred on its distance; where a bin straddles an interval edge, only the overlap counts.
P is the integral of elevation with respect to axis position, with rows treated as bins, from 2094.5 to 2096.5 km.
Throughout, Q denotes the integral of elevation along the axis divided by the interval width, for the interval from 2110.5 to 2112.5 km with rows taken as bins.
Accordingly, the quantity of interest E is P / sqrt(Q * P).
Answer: 1.65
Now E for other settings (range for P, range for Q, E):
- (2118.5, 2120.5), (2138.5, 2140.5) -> 1.14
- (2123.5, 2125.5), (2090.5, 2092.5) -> 0.93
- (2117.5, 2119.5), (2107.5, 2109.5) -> 1.10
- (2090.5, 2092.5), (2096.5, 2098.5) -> 1.39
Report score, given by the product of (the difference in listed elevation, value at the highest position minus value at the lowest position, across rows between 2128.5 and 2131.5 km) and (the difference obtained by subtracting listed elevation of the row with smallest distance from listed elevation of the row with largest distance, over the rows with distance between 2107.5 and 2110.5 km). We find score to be -18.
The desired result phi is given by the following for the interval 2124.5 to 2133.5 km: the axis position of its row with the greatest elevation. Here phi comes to 2133.0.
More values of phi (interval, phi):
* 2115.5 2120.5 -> 2116.0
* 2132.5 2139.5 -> 2139.0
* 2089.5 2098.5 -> 2095.0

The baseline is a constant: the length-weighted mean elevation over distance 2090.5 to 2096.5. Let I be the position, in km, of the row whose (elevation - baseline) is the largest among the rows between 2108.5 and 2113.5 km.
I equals 2109.0 km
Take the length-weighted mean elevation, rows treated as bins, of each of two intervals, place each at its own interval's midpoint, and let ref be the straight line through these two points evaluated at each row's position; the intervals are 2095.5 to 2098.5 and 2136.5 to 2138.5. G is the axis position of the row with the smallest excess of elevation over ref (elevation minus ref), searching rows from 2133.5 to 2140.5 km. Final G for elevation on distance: 2134.0 km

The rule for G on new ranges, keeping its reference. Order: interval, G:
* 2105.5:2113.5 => 2113.0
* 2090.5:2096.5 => 2091.0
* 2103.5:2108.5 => 2108.0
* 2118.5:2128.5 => 2123.0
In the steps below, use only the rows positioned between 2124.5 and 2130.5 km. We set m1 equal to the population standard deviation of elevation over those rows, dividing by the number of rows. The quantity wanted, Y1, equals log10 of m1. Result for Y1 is 0.1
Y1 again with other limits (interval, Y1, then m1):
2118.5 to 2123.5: 0.4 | 2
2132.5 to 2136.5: 0.5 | 3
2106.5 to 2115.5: 0.9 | 8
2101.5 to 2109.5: 0.7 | 5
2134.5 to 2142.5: 0.7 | 5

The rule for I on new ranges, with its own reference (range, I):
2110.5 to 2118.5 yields 2111.0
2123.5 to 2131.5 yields 2131.0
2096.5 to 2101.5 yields 2100.0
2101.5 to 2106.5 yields 2102.0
